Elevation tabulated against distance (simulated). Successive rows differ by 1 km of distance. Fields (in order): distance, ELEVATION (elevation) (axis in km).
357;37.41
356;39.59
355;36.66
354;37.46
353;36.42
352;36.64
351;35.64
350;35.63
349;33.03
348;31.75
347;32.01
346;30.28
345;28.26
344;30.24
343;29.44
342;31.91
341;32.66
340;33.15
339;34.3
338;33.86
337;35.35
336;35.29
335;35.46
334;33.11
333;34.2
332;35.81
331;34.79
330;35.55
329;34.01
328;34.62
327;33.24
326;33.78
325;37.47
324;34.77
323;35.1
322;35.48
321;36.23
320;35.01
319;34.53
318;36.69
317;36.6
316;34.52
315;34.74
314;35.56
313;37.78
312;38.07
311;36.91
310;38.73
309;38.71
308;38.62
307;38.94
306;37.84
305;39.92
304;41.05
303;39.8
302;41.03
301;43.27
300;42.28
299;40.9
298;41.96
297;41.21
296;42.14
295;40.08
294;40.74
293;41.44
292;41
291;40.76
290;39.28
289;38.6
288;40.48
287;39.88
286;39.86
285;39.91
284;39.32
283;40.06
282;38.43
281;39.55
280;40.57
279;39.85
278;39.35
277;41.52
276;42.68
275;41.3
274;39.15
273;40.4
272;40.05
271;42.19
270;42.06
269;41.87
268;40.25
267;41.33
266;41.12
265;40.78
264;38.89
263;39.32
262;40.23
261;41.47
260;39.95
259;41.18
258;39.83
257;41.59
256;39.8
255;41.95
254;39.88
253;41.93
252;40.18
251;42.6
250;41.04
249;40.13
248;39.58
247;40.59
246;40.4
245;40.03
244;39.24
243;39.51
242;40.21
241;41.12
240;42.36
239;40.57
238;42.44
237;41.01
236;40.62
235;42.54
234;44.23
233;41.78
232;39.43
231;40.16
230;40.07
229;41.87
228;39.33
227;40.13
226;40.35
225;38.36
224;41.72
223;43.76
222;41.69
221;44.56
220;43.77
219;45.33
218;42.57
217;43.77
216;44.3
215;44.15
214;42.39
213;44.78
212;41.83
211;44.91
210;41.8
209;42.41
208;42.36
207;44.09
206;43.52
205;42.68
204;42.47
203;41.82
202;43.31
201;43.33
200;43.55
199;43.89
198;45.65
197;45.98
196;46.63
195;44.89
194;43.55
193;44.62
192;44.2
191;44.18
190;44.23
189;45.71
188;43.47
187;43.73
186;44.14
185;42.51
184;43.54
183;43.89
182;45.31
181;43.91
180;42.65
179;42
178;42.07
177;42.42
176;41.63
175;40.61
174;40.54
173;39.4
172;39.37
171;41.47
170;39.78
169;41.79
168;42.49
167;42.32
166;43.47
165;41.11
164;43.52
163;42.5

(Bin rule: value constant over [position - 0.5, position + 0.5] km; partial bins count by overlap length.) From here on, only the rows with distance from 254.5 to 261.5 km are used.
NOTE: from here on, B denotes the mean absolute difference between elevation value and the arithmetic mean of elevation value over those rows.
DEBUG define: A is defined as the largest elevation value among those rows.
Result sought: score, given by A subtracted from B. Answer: -41.1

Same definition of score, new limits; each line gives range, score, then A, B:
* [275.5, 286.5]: -41.9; 42.68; 0.8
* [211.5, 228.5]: -43.6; 45.33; 1.7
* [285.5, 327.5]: -41.0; 43.27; 2.3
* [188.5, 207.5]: -45.7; 46.63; 0.9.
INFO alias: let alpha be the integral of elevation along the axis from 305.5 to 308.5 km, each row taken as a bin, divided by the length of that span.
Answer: 38.5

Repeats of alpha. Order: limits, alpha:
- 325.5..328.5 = 33.9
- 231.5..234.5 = 41.8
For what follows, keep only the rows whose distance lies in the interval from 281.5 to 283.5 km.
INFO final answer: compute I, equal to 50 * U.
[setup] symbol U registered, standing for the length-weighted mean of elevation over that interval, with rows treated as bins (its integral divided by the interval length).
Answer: 1962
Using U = 39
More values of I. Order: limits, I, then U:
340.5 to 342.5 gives 1614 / 32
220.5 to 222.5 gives 2156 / 43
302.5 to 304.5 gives 2021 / 40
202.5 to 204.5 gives 2107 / 42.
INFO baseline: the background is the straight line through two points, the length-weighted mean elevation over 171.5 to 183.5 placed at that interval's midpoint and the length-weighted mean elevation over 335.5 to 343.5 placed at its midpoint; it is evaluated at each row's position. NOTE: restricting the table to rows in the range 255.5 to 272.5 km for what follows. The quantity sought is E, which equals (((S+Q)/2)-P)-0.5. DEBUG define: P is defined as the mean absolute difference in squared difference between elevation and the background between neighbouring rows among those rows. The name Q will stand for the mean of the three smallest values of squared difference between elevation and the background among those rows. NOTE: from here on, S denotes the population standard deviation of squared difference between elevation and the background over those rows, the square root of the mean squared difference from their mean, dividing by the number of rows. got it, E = -2.37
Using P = 7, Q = 3.49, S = 7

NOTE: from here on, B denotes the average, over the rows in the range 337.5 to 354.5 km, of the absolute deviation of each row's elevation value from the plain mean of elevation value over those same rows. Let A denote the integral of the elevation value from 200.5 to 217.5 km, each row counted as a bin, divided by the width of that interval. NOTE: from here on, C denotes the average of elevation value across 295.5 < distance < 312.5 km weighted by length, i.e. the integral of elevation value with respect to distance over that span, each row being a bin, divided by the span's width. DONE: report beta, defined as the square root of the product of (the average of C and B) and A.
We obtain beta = 30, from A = 43.2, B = 2.2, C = 40.1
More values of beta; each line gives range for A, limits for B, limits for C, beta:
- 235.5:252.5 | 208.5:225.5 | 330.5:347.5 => 26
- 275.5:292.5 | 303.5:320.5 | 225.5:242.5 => 29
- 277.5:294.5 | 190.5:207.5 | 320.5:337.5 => 27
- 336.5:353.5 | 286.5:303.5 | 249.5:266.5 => 26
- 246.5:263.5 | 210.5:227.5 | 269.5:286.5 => 29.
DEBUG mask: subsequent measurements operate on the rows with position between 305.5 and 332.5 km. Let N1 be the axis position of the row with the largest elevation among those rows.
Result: 307 km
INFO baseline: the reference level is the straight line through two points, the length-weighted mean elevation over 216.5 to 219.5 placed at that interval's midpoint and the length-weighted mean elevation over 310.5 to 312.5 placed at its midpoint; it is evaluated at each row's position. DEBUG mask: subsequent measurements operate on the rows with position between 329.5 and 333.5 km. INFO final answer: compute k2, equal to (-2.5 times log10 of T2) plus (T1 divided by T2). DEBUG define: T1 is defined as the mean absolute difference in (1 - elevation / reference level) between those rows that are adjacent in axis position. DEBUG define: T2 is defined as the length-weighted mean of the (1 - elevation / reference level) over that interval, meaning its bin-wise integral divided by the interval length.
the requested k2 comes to 4.9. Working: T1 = 0.031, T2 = 0.029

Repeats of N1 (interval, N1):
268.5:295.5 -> 276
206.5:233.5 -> 219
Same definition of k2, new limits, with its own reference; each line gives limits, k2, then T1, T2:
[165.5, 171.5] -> 2.6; 0.024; 0.114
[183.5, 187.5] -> 3.5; 0.022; 0.057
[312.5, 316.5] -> 4.0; 0.027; 0.044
